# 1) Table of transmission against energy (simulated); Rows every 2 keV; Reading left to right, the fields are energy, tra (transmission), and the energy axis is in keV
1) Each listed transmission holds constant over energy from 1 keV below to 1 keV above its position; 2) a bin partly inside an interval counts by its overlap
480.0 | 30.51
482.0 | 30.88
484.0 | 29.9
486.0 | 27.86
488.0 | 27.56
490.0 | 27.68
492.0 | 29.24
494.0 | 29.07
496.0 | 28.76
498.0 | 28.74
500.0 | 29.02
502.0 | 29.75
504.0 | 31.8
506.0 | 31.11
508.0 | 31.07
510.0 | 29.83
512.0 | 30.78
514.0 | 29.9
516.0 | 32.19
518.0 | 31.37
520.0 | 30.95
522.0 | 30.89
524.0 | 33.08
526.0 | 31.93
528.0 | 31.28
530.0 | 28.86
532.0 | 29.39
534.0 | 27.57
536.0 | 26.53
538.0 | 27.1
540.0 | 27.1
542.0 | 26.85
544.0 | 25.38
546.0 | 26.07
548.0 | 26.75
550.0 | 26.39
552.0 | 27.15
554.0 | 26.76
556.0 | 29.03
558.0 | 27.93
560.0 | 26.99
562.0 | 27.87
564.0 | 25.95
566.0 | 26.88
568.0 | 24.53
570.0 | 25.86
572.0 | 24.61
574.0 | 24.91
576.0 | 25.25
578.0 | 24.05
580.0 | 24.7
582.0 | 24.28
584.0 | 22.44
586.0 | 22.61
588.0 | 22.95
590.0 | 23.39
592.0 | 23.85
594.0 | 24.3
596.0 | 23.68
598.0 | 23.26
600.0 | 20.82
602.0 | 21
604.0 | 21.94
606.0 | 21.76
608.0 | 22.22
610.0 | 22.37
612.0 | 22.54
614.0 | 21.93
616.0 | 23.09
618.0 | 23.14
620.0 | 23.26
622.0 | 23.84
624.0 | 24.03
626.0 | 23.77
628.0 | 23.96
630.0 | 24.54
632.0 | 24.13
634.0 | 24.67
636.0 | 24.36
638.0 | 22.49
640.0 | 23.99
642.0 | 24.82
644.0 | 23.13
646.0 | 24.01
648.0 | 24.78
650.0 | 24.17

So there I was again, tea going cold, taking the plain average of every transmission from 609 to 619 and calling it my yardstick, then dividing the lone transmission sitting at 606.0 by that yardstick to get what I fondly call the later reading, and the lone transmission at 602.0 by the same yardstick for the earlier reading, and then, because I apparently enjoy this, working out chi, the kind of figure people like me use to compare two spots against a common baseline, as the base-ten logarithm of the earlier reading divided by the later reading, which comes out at -0.02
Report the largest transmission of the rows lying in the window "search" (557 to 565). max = 27.93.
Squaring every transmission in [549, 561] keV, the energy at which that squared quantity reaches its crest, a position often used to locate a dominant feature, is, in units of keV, 556.0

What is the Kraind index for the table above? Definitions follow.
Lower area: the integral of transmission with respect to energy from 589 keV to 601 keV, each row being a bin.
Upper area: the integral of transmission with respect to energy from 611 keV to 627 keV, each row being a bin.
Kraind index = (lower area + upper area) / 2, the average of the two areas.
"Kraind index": 325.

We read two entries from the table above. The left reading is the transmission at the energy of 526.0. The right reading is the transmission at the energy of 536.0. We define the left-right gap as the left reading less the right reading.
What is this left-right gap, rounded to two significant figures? 5.4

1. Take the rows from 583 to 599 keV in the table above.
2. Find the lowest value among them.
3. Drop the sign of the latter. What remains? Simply 22.4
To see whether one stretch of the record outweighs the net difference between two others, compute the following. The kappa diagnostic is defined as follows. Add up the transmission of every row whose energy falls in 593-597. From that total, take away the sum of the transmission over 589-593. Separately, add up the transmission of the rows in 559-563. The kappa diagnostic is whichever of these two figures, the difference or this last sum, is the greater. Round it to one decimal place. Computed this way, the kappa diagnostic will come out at 54.9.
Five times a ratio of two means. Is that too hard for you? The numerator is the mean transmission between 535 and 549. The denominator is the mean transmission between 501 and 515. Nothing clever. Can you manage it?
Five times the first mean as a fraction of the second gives 4.34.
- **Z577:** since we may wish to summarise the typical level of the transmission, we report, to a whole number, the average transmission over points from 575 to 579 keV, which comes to 25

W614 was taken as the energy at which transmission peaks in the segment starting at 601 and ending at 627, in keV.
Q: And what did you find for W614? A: 624.0 keV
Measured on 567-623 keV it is 570.0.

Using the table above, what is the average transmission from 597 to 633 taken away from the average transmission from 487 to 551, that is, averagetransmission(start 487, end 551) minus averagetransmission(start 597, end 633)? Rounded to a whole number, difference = 6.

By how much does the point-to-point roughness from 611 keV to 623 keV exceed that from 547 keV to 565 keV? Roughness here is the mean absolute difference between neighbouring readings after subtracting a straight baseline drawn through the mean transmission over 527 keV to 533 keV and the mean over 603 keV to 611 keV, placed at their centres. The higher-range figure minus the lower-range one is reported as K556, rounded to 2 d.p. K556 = -0.40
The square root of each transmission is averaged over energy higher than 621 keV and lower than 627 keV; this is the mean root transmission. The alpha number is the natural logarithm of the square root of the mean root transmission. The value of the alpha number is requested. 0.79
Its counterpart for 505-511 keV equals 0.86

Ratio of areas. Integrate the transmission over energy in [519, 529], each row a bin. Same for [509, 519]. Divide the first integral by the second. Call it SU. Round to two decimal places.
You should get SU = 1.03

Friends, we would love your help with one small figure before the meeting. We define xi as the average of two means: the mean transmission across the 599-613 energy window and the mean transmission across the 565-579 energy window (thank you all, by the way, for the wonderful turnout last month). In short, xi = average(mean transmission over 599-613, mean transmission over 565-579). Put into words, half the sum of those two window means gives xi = 23.5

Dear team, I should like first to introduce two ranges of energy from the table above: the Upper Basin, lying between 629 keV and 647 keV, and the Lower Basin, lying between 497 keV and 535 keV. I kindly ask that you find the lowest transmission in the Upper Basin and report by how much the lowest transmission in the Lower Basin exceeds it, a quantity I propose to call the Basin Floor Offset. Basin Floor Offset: 5.1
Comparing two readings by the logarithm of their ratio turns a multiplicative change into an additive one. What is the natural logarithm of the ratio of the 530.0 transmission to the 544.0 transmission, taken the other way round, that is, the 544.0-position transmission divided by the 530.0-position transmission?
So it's -0.13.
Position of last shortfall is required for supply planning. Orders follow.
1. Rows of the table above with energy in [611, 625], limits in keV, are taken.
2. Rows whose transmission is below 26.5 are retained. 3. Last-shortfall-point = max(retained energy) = 624.0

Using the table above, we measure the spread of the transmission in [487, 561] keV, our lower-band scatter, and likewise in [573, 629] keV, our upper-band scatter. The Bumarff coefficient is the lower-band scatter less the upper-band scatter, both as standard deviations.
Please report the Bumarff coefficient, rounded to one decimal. 0.9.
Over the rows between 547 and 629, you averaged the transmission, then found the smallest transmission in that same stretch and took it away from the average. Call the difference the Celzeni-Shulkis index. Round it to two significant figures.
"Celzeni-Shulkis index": 3.5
